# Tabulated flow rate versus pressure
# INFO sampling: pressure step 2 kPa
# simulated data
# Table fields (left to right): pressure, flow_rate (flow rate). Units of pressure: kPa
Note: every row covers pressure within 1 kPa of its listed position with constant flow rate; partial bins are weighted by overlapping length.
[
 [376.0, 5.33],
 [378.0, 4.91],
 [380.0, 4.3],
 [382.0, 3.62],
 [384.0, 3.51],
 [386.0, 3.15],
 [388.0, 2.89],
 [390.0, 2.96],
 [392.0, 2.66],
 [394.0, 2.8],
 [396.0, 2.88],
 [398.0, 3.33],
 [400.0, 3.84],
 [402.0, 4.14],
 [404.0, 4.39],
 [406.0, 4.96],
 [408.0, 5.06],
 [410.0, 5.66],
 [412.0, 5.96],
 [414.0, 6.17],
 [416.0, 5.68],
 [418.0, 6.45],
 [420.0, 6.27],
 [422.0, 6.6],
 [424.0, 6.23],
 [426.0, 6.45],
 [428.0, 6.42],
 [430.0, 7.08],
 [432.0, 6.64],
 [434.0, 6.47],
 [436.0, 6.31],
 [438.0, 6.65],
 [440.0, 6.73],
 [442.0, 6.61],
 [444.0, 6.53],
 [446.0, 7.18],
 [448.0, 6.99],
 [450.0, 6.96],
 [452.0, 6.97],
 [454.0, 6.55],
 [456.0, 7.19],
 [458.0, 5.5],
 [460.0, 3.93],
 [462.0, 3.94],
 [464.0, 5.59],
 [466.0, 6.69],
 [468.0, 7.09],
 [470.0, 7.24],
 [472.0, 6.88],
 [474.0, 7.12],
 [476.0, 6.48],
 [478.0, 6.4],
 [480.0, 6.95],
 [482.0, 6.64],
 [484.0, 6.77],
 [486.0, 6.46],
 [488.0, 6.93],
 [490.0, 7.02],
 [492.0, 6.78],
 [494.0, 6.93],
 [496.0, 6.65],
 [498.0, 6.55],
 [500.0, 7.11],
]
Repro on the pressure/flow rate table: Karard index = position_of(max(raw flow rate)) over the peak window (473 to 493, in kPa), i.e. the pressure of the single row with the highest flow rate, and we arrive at 474.0 kPa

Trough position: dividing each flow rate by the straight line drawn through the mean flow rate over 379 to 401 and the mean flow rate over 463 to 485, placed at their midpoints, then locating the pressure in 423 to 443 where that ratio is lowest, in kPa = 442.0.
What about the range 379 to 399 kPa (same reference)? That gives 392.0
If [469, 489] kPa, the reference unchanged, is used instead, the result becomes 486.0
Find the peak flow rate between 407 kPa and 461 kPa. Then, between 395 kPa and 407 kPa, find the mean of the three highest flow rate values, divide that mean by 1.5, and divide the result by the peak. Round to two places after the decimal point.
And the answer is 0.42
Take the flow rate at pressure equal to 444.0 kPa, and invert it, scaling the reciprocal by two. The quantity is 0.306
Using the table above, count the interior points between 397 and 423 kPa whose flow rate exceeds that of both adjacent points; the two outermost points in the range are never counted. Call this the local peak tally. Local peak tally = 2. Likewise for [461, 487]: 4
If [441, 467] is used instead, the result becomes 3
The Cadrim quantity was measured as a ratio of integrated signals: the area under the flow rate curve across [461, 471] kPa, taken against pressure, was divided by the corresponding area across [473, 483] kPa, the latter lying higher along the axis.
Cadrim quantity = 0.91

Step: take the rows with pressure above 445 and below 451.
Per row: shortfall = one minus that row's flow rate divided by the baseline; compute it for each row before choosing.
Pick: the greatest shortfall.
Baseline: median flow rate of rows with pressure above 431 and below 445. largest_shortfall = -0.05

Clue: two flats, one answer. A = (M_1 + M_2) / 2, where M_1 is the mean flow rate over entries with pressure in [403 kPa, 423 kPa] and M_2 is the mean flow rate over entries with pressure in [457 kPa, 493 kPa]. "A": 6.0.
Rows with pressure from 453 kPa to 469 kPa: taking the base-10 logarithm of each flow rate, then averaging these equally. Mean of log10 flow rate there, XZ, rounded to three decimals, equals 0.753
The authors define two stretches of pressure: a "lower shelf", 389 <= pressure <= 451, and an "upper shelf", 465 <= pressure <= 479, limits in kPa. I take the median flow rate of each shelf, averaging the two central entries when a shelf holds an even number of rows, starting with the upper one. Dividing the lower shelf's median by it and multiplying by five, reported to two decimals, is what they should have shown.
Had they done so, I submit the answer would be 4.56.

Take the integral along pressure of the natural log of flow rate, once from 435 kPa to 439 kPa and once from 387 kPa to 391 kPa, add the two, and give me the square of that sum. 138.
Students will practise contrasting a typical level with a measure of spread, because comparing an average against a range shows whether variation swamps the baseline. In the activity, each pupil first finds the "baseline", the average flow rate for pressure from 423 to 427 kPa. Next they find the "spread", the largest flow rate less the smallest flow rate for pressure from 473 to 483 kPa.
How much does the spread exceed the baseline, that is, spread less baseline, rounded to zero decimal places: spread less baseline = -6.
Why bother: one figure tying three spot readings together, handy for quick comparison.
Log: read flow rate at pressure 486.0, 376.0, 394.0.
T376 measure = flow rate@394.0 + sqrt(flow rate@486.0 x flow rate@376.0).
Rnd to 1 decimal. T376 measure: 8.7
